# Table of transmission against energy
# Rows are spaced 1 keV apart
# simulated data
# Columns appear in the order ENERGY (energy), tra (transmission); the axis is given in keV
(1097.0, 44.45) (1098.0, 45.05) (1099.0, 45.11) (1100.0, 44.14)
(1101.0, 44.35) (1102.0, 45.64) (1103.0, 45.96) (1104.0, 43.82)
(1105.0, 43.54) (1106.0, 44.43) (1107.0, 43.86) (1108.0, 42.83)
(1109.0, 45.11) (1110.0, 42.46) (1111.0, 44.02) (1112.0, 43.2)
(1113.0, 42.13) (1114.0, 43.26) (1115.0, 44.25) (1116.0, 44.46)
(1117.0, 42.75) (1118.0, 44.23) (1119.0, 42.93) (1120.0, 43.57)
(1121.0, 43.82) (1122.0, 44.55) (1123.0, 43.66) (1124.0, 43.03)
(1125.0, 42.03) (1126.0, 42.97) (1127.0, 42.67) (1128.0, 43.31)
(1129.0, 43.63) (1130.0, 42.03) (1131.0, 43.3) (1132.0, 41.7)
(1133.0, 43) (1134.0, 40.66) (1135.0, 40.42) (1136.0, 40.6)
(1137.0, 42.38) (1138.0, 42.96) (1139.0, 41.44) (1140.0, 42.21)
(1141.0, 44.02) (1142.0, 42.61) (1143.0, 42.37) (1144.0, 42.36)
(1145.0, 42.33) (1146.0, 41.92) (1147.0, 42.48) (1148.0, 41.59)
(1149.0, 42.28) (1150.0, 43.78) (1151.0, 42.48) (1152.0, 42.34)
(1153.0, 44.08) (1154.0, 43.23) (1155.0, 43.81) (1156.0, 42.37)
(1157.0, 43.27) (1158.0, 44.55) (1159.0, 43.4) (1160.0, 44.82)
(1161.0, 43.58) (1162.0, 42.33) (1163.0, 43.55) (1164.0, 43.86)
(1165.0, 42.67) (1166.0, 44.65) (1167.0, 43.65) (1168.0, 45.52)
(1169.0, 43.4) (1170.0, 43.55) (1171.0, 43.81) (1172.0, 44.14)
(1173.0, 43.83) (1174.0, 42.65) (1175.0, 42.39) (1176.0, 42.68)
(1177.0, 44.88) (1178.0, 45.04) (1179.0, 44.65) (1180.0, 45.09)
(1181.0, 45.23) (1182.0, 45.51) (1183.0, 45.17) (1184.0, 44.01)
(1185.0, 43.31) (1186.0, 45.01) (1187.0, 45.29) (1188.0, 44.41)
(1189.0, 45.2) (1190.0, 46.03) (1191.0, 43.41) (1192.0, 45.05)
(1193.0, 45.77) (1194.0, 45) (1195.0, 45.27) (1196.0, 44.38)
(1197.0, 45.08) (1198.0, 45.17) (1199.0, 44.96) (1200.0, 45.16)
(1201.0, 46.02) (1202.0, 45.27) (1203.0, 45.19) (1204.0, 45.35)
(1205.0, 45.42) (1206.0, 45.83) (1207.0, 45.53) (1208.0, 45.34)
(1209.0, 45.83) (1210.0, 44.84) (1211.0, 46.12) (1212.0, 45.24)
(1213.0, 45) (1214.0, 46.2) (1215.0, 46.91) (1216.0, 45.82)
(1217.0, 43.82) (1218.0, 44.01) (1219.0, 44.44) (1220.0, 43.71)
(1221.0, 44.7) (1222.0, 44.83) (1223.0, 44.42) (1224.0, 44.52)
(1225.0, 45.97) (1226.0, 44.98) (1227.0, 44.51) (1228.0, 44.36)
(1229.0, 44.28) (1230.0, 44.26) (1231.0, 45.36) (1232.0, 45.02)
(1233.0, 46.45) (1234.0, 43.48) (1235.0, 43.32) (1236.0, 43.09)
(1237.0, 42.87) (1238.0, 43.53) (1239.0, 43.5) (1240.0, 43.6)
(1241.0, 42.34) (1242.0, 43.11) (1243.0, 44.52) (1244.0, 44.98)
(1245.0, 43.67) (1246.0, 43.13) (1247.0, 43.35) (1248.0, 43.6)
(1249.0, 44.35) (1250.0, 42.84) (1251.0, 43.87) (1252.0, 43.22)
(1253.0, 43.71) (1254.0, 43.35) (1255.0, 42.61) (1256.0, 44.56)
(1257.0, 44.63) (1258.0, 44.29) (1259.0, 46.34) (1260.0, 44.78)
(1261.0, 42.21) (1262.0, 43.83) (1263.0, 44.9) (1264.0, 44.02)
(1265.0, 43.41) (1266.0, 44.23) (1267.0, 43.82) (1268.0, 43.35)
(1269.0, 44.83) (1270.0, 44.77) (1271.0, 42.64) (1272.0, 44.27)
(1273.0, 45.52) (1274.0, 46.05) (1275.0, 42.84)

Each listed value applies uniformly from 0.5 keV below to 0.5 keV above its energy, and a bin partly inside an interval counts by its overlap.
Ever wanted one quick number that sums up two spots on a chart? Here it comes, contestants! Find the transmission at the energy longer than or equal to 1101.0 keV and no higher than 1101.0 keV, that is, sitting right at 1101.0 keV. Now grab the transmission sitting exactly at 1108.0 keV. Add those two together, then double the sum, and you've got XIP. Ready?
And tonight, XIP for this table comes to 174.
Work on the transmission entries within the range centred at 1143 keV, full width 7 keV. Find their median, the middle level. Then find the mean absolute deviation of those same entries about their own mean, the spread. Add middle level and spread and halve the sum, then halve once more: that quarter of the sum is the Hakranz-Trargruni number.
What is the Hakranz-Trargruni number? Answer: 10.7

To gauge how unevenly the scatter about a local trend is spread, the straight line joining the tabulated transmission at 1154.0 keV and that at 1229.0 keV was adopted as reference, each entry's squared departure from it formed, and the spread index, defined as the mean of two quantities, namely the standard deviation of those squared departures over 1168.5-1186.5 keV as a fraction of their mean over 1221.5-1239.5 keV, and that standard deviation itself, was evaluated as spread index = 1.1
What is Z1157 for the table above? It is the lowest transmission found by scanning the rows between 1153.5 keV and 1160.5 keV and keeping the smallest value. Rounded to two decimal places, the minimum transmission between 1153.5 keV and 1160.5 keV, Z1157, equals 42.37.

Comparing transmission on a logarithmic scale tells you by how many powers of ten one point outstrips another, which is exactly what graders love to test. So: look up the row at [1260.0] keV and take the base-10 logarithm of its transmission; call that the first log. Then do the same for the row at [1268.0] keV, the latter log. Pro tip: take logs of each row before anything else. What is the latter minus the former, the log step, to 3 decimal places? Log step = -0.014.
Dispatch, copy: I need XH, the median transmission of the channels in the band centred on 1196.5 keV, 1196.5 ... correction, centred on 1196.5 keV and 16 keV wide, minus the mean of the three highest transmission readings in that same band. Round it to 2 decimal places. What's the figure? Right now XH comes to -0.76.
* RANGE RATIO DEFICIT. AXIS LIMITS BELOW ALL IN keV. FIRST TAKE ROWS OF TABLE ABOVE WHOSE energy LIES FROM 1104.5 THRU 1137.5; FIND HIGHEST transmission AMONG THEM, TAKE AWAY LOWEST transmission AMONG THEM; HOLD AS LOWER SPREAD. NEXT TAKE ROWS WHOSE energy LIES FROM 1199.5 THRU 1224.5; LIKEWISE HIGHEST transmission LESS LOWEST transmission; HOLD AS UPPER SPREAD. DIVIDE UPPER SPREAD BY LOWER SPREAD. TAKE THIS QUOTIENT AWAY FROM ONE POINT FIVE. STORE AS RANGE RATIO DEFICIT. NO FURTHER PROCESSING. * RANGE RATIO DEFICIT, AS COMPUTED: 0.82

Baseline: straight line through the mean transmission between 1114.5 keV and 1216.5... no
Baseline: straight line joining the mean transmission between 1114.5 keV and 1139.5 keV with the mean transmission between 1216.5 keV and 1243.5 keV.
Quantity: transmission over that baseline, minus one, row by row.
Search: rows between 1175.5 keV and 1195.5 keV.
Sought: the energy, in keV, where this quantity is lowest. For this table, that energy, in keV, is 1176.0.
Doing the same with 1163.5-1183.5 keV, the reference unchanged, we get 1175.0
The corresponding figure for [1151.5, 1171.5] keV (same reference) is 1162.0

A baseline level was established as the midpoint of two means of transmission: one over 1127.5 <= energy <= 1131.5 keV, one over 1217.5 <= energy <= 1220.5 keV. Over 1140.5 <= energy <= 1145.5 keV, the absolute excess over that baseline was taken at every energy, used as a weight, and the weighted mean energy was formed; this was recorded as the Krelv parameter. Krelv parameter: 1143.4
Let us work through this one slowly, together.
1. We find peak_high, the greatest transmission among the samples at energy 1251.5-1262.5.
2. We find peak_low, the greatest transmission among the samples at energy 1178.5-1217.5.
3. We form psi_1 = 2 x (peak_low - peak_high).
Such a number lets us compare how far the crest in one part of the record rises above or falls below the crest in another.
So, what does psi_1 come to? 1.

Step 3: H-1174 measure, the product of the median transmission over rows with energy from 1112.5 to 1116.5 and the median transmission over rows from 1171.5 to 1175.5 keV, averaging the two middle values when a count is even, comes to 1892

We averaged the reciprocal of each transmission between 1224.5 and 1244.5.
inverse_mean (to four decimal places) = 0.0226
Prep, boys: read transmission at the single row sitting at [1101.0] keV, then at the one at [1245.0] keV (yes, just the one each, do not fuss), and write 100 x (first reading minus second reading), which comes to 68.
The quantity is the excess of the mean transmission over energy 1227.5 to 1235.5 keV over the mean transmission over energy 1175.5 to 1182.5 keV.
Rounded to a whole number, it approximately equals 0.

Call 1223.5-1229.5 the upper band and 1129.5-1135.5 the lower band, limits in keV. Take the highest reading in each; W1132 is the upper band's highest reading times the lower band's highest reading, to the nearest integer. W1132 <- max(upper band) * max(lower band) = 1991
